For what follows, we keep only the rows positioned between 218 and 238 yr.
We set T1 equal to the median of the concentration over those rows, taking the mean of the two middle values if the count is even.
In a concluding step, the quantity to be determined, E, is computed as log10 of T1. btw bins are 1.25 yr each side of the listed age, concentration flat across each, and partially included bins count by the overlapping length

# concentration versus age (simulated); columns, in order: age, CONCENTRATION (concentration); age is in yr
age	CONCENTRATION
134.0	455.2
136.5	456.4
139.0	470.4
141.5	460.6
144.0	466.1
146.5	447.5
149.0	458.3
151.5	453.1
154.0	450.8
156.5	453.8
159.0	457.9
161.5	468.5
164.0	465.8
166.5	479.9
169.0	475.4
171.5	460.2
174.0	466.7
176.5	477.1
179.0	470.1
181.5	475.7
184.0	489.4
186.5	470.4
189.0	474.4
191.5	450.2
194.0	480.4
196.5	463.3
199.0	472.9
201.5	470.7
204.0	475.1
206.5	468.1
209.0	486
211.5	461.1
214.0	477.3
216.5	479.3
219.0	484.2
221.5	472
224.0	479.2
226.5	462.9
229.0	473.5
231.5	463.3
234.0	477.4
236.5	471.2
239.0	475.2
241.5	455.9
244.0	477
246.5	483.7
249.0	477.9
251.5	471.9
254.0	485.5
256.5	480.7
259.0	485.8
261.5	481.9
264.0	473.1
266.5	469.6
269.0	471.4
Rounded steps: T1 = 473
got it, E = 2.67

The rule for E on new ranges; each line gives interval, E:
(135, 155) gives 2.66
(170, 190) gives 2.67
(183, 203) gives 2.67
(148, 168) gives 2.66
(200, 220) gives 2.68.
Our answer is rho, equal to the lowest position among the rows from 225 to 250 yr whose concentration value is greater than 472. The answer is 229.0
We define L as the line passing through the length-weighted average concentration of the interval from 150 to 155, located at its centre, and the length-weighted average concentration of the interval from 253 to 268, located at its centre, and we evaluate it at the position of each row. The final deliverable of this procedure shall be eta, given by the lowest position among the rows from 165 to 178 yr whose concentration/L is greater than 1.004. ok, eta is 166.5 yr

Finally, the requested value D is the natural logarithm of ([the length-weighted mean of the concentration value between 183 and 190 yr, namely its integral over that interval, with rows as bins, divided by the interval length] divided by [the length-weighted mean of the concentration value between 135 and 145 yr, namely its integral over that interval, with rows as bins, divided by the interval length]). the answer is 0.031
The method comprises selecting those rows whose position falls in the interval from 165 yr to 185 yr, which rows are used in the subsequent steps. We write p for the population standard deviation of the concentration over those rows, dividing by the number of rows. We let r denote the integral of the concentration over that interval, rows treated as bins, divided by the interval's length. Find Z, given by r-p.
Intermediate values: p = 8.3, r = 474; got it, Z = 466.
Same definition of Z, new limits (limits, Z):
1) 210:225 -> 468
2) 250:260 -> 475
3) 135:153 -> 452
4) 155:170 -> 457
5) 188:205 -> 460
